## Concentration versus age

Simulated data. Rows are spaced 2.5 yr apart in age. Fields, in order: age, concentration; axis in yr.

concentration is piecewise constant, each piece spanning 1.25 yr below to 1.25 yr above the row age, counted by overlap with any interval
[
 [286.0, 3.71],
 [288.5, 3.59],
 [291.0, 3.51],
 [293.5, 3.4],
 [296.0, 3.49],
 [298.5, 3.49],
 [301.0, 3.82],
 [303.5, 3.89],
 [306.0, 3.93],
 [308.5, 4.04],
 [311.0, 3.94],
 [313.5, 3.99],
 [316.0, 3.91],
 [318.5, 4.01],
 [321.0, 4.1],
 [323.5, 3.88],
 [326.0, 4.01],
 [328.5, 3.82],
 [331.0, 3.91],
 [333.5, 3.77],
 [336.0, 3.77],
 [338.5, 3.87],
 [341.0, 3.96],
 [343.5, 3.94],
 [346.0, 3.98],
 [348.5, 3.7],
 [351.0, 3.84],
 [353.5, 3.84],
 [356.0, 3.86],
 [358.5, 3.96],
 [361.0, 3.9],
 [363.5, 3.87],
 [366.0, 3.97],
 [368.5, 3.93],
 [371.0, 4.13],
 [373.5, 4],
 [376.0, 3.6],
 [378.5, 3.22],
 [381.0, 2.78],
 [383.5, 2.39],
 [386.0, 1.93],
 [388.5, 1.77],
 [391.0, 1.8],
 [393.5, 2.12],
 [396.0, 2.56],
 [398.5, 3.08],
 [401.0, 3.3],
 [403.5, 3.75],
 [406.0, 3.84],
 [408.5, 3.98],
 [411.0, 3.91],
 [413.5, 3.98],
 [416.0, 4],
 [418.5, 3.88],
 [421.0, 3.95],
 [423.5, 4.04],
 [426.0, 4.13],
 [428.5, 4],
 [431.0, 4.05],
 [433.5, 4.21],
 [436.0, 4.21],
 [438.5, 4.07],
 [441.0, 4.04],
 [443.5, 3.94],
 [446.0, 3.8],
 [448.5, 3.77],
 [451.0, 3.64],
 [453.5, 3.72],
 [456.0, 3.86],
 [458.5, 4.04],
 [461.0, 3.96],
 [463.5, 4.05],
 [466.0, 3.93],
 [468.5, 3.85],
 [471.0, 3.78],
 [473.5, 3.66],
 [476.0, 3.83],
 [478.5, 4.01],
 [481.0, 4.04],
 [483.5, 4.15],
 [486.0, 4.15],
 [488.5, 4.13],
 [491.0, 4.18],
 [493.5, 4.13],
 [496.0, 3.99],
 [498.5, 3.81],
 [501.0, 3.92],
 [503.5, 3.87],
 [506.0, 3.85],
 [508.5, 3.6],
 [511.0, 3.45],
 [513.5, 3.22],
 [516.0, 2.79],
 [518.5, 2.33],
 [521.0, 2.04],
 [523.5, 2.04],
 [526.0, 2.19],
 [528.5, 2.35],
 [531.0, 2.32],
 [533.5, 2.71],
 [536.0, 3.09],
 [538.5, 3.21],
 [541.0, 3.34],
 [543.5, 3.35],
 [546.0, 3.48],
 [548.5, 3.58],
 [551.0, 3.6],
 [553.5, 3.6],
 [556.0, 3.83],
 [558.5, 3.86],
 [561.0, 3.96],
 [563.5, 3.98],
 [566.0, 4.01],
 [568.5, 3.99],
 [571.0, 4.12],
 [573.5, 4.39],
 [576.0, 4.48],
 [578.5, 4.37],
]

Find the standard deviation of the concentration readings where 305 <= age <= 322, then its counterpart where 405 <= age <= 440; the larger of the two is 0.11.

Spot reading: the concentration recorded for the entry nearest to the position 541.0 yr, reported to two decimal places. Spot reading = 3.34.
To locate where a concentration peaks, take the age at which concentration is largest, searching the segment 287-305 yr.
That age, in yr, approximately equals 303.5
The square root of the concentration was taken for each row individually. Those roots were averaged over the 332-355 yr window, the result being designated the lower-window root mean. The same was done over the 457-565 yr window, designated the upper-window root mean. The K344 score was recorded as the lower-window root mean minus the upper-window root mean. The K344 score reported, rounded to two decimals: 0.10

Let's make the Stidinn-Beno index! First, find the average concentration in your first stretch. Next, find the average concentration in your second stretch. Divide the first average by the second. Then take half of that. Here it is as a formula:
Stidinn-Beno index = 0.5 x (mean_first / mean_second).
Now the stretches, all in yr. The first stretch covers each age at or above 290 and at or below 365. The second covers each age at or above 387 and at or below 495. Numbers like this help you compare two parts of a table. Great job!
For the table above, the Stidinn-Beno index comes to 0.513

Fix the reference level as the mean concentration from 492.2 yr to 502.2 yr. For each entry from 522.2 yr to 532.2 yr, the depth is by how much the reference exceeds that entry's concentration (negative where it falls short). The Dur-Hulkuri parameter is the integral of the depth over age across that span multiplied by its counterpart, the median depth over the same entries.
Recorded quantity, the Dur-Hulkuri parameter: 29.7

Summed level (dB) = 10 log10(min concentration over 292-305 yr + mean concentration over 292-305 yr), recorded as 8.46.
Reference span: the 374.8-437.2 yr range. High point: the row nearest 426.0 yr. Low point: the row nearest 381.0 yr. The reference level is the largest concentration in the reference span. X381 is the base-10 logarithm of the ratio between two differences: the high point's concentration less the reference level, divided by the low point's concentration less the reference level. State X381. -1.3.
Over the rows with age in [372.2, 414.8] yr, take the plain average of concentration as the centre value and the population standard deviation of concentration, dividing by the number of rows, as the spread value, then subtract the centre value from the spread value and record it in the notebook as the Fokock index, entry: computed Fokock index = -2.3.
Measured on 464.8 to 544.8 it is -2.7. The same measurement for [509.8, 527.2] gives -2.0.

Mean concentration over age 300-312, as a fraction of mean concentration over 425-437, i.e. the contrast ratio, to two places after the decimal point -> 0.95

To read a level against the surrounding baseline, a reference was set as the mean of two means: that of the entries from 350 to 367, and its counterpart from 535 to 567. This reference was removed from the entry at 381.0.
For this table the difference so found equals -1.0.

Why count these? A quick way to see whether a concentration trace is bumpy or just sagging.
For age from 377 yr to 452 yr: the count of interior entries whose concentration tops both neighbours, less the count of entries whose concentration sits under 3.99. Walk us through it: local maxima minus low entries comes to -18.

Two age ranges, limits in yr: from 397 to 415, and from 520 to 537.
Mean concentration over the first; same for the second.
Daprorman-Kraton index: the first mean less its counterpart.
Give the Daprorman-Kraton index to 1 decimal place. 1.3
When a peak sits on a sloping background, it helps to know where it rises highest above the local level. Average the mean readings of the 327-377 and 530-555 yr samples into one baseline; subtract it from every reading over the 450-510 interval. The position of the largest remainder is 491.0 yr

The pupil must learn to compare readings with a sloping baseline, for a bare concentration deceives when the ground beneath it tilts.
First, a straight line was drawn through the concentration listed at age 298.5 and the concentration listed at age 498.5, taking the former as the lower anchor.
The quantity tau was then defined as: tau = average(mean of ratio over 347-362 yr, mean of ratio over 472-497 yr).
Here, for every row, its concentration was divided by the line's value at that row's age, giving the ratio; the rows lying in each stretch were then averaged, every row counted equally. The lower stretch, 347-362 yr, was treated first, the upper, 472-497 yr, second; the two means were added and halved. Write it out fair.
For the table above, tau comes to 1.069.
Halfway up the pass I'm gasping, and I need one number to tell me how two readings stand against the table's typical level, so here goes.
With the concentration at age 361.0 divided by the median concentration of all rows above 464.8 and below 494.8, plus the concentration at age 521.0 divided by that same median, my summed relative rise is 1.5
